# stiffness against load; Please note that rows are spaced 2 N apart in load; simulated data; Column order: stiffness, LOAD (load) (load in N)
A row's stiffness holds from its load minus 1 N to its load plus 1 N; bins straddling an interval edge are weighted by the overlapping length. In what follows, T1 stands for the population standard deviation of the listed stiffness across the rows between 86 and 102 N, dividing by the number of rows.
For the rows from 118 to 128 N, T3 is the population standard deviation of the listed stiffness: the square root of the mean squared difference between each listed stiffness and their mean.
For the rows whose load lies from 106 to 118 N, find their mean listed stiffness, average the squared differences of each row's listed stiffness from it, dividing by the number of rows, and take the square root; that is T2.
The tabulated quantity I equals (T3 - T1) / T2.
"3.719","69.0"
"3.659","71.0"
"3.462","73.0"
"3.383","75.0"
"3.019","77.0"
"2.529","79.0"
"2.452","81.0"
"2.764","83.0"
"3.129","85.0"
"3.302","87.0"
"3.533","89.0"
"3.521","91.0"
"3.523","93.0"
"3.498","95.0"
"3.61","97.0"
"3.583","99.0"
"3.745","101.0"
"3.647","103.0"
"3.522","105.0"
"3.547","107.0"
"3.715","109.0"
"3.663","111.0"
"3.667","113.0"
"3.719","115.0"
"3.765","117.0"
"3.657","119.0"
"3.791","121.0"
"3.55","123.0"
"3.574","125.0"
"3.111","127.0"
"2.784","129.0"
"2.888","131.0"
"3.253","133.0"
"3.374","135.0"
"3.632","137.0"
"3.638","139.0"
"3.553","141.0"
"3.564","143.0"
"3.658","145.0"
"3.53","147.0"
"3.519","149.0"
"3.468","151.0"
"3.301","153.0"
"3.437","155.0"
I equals 1.65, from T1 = 0.12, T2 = 0.07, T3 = 0.23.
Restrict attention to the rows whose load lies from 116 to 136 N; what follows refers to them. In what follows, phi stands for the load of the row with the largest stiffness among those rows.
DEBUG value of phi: 121.0 N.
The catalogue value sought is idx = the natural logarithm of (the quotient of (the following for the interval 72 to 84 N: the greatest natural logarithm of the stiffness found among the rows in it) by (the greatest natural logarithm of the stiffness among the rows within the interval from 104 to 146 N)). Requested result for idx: -0.07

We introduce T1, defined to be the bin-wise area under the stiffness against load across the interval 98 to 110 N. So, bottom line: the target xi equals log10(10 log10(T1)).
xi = 1.21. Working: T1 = 44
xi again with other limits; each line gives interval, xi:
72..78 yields 1.11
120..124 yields 1.07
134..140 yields 1.12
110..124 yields 1.23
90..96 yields 1.12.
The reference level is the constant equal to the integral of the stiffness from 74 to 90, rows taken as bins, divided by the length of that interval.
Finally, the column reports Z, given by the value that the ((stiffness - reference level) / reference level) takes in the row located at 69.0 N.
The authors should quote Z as 0.234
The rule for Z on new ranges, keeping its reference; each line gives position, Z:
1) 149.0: 0.168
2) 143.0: 0.183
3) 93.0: 0.169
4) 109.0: 0.233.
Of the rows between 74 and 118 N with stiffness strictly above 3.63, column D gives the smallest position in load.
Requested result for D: 101.0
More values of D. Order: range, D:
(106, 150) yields 109.0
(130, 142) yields 137.0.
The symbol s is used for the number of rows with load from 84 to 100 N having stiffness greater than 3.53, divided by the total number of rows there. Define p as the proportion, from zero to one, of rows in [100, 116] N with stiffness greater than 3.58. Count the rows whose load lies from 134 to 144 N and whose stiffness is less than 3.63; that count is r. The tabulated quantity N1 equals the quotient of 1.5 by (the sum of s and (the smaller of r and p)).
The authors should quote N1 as 1.33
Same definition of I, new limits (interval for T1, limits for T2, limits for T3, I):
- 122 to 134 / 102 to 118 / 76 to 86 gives -0.46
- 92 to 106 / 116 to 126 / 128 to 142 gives 2.49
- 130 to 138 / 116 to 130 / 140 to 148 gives -0.63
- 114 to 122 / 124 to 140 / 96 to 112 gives 0.07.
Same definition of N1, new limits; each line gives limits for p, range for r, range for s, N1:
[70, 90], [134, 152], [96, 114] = 1.52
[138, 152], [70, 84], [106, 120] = 1.17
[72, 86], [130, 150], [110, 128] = 1.69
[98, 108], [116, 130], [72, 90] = 2.11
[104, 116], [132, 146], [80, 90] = 1.73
